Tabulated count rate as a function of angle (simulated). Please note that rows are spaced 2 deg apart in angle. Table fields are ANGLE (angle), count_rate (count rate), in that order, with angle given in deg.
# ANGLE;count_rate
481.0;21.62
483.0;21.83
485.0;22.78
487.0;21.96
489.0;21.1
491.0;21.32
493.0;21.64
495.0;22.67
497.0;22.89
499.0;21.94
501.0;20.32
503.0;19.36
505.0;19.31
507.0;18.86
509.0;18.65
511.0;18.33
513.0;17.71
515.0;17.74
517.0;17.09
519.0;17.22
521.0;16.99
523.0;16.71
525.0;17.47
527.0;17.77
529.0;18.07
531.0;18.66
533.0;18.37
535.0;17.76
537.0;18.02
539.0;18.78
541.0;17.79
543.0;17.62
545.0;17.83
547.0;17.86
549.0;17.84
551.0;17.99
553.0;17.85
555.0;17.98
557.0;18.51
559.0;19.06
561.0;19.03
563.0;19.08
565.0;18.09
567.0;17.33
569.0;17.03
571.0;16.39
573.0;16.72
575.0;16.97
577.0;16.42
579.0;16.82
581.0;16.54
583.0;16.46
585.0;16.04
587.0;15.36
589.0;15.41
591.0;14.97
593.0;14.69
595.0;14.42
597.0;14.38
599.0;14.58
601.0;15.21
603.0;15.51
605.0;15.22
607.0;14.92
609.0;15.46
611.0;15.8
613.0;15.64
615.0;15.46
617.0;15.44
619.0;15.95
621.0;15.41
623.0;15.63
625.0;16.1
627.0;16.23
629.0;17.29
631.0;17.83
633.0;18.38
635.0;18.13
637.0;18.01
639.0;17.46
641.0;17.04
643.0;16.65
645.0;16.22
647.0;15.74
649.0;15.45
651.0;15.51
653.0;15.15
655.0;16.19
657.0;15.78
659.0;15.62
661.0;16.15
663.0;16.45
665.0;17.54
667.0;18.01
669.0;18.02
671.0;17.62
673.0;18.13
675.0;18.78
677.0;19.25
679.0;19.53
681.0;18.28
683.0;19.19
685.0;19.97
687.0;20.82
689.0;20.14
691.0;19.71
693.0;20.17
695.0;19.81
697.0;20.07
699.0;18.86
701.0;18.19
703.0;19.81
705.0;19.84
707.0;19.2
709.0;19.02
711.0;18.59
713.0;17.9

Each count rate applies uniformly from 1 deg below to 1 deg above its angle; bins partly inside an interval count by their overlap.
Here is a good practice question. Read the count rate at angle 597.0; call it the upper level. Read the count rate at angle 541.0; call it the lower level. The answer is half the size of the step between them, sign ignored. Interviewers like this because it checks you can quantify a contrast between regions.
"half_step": 1.7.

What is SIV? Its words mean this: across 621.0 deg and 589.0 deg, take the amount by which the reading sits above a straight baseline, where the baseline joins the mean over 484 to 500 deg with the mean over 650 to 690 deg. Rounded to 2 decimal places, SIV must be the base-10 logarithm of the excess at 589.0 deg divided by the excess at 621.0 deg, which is 0.08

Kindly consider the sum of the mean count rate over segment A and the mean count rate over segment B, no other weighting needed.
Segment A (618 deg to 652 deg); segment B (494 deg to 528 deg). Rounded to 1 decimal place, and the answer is 35.5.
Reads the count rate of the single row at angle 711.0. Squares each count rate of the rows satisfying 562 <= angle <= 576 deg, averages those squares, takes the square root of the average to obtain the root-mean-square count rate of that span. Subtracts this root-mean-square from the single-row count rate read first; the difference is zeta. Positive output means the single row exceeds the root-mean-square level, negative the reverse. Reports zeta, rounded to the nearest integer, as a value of 1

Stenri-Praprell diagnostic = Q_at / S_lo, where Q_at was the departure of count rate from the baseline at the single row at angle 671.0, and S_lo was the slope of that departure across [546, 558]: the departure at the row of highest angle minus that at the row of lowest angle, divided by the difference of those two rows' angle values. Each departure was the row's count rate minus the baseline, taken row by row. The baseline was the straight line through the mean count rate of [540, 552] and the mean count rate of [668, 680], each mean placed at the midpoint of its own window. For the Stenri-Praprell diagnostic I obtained -15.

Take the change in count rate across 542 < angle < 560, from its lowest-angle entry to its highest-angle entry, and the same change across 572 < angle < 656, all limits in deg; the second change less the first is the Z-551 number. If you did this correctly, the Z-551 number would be -2.0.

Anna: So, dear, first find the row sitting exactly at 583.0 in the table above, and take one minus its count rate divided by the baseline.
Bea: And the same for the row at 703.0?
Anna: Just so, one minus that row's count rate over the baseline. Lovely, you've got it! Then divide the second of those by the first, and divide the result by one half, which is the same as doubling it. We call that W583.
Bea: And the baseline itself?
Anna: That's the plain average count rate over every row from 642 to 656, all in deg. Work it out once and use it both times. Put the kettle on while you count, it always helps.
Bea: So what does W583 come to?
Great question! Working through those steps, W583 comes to 13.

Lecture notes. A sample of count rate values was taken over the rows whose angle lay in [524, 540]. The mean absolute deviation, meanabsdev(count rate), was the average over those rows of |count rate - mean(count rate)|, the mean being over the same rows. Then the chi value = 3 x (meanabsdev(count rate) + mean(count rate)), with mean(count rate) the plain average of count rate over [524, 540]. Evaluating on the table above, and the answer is 55.4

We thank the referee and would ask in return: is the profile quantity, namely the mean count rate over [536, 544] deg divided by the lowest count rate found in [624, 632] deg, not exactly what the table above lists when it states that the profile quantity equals 1.12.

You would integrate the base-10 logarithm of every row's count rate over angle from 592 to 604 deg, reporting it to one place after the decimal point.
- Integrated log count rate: 14.0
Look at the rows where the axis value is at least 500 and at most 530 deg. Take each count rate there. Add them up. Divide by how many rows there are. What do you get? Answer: 18.1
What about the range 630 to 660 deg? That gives 16.6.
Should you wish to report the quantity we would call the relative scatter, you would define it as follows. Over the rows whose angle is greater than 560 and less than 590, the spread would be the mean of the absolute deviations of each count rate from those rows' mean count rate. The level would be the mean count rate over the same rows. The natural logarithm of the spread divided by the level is -3.0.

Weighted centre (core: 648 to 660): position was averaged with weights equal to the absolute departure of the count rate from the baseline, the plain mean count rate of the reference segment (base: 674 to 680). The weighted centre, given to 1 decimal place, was 653.9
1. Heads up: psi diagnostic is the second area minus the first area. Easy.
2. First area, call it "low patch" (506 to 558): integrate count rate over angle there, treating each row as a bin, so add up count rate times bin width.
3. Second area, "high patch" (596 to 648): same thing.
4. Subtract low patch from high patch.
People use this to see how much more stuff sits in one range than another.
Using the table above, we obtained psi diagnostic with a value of -92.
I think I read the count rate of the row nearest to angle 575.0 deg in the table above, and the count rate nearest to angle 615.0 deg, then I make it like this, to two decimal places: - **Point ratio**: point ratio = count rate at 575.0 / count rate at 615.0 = 1.10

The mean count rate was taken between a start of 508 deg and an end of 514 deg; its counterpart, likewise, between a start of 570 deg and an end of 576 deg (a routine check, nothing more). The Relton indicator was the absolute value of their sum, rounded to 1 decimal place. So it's 34.9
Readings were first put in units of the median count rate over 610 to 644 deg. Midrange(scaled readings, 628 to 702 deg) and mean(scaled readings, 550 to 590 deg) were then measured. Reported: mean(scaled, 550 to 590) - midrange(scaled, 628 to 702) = 0.0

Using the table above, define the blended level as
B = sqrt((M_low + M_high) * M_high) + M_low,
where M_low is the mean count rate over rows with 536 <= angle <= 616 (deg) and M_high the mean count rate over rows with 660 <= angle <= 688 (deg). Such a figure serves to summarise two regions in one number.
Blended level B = 42.1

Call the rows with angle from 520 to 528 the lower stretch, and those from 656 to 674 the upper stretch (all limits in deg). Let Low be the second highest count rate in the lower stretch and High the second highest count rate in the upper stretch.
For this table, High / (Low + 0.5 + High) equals 0.501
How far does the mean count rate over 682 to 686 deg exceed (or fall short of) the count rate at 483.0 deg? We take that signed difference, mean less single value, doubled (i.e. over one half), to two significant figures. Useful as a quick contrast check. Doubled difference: -4.5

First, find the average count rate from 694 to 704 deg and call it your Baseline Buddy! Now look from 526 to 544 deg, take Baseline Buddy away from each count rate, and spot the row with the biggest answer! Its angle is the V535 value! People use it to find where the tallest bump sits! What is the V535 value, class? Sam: 539.0 deg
